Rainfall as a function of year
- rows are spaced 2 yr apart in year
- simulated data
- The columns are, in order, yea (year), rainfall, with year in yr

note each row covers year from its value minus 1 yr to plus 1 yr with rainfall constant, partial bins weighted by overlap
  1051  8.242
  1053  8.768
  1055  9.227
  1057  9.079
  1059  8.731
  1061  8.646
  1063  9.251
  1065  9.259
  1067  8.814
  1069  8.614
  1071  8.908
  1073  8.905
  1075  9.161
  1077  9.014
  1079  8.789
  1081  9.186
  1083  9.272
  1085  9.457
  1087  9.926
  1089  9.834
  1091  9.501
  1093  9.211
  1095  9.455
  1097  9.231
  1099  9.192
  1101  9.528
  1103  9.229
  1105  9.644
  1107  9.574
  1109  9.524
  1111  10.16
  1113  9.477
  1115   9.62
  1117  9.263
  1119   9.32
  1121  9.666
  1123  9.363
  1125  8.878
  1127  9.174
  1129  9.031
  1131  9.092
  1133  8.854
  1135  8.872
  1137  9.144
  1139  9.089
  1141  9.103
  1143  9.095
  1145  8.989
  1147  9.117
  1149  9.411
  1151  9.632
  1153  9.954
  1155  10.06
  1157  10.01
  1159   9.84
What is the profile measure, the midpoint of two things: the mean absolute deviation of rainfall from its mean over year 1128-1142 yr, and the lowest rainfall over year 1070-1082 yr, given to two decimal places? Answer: 4.44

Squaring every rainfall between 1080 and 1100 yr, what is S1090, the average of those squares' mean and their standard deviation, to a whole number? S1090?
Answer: 47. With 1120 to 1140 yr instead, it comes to 44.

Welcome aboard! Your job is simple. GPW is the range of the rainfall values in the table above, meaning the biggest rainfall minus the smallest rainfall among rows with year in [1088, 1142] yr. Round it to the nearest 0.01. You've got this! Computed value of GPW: 1.31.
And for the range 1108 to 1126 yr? 1.28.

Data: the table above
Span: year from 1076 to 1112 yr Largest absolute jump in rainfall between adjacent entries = 0.64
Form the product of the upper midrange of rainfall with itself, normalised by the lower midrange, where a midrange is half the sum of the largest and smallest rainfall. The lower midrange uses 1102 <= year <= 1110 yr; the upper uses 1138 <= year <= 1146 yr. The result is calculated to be 8.67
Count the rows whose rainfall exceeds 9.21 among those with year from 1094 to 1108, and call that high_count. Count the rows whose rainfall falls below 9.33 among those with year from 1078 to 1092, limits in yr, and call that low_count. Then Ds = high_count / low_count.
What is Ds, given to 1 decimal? 2.0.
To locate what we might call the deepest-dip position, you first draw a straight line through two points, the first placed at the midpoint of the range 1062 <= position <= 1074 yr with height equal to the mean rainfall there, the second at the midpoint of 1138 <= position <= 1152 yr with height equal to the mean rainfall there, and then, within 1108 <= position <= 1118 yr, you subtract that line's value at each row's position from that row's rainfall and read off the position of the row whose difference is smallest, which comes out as 1117 yr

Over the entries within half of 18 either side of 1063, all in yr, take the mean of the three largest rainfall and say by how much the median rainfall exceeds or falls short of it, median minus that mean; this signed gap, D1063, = -0.34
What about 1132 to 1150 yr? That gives -0.13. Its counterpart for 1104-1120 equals -0.26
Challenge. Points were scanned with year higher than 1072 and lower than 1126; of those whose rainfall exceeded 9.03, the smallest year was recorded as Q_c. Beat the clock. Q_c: 1075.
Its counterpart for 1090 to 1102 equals 1091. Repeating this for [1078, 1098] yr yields 1081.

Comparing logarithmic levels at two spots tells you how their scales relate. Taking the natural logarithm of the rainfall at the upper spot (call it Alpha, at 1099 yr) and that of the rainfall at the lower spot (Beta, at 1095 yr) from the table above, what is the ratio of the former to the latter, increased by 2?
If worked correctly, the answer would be 2.99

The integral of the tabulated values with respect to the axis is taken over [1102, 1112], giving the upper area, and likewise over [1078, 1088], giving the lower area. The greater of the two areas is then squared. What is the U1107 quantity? 9266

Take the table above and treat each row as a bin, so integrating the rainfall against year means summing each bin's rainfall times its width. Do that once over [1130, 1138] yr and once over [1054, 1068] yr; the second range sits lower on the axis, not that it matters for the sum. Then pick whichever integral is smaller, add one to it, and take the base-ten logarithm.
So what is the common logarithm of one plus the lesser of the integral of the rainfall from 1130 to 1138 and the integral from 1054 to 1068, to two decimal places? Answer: 1.86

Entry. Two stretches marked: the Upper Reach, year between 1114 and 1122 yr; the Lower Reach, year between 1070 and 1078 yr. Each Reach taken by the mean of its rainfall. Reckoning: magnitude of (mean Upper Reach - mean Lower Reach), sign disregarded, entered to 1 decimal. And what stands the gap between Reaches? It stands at 0.5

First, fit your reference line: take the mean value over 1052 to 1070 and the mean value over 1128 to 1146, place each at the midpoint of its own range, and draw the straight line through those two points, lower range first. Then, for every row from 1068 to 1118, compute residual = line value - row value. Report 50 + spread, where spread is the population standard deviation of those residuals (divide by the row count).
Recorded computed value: 50.3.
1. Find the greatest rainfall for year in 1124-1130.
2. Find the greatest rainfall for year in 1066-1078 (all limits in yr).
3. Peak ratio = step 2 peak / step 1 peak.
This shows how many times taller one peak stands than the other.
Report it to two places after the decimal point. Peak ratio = 1.00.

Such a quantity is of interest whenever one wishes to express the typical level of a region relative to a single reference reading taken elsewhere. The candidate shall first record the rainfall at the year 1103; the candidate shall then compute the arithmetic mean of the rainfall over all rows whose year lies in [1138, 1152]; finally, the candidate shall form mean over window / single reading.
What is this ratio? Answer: 1.00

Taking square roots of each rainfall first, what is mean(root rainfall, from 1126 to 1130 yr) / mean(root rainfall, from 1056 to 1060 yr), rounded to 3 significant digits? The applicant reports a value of 1.01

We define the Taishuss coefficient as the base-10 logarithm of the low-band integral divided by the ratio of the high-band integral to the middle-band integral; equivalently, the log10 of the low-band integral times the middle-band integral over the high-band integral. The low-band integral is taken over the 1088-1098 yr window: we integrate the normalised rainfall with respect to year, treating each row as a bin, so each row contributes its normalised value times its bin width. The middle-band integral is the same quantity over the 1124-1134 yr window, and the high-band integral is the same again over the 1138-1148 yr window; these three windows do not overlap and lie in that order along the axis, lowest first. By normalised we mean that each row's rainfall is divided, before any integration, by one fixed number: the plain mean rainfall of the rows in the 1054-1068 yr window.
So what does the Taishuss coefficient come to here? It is 1.02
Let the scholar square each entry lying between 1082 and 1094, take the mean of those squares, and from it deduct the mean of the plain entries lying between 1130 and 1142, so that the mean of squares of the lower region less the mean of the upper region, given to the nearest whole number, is 82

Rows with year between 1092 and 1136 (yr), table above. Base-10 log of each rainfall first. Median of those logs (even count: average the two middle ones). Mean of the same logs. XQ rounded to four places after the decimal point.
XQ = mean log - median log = 0.0018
